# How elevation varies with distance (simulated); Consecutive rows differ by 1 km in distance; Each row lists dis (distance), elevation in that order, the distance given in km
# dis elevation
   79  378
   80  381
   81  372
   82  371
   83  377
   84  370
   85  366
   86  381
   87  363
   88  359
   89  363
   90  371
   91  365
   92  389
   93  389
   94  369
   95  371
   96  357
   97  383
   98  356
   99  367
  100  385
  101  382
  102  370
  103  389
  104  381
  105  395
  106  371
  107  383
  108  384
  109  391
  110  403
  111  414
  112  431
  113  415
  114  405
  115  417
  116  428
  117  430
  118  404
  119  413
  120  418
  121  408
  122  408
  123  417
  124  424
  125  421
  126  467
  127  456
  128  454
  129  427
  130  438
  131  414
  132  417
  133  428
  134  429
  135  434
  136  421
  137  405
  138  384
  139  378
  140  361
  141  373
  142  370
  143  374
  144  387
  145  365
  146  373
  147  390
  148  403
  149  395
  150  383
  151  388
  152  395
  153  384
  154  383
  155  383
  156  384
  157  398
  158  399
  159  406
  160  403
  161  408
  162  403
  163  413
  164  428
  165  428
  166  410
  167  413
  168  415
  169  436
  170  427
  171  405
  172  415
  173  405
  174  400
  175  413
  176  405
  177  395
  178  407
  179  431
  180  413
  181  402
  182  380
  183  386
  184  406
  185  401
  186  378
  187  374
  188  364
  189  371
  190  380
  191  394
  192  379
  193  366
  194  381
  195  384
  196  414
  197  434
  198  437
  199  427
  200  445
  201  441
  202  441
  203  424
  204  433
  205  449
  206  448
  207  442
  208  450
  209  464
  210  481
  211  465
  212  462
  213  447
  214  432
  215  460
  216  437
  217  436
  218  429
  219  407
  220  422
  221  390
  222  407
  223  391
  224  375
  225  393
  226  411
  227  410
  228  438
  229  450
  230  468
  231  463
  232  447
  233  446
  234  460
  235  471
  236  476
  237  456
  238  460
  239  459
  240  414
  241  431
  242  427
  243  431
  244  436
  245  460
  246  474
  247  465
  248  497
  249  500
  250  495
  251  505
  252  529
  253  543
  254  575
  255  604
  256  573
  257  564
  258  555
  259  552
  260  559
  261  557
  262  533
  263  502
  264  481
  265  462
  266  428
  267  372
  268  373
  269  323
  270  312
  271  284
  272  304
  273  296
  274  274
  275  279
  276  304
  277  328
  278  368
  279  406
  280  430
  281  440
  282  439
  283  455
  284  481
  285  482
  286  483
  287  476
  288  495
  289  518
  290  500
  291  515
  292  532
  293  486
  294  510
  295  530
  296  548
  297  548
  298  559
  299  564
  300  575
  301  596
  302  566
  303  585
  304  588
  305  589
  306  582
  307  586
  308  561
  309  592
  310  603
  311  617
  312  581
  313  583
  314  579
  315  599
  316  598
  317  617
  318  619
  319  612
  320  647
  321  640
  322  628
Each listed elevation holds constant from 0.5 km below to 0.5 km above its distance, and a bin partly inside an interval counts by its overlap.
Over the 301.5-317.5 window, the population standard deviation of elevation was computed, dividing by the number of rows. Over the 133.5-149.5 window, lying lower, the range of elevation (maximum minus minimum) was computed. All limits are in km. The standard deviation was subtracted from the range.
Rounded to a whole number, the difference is 58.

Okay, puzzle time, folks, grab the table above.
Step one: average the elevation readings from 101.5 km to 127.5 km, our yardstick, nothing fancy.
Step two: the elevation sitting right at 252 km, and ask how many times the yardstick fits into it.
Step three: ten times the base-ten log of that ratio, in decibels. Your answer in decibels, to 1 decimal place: 1.1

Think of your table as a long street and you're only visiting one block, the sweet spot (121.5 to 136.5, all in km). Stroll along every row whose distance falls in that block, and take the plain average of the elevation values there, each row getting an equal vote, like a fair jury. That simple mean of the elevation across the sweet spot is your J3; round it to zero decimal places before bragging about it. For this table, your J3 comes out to 430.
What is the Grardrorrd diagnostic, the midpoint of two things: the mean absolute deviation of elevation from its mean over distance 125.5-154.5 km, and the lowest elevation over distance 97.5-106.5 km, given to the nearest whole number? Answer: 190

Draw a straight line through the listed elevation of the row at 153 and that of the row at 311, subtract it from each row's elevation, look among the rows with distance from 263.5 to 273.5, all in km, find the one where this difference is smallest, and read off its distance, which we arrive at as 271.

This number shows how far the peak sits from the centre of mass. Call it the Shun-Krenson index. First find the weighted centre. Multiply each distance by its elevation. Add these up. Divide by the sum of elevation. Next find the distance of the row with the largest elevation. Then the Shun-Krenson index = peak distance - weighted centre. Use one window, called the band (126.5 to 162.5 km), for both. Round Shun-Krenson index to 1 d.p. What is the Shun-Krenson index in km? -17.2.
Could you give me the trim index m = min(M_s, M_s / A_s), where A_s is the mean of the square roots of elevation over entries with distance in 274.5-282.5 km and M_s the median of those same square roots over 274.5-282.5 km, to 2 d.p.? 1.02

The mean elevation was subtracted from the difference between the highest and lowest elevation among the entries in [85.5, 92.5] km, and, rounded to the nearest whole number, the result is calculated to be -340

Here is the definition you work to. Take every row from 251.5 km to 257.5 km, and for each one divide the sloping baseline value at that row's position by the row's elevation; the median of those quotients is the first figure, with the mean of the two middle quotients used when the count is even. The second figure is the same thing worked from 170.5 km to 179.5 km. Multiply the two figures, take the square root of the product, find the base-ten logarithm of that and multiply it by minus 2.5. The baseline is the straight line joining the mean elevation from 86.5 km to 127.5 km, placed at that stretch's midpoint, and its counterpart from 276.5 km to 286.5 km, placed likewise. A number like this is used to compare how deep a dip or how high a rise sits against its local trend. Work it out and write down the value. 0.15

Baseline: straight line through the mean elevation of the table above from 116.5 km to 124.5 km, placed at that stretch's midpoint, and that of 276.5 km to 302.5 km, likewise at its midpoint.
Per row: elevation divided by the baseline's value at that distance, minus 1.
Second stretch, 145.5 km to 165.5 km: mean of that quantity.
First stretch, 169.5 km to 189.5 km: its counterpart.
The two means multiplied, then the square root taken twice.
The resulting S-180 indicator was 0.297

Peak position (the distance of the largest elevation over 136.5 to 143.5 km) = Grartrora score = 137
